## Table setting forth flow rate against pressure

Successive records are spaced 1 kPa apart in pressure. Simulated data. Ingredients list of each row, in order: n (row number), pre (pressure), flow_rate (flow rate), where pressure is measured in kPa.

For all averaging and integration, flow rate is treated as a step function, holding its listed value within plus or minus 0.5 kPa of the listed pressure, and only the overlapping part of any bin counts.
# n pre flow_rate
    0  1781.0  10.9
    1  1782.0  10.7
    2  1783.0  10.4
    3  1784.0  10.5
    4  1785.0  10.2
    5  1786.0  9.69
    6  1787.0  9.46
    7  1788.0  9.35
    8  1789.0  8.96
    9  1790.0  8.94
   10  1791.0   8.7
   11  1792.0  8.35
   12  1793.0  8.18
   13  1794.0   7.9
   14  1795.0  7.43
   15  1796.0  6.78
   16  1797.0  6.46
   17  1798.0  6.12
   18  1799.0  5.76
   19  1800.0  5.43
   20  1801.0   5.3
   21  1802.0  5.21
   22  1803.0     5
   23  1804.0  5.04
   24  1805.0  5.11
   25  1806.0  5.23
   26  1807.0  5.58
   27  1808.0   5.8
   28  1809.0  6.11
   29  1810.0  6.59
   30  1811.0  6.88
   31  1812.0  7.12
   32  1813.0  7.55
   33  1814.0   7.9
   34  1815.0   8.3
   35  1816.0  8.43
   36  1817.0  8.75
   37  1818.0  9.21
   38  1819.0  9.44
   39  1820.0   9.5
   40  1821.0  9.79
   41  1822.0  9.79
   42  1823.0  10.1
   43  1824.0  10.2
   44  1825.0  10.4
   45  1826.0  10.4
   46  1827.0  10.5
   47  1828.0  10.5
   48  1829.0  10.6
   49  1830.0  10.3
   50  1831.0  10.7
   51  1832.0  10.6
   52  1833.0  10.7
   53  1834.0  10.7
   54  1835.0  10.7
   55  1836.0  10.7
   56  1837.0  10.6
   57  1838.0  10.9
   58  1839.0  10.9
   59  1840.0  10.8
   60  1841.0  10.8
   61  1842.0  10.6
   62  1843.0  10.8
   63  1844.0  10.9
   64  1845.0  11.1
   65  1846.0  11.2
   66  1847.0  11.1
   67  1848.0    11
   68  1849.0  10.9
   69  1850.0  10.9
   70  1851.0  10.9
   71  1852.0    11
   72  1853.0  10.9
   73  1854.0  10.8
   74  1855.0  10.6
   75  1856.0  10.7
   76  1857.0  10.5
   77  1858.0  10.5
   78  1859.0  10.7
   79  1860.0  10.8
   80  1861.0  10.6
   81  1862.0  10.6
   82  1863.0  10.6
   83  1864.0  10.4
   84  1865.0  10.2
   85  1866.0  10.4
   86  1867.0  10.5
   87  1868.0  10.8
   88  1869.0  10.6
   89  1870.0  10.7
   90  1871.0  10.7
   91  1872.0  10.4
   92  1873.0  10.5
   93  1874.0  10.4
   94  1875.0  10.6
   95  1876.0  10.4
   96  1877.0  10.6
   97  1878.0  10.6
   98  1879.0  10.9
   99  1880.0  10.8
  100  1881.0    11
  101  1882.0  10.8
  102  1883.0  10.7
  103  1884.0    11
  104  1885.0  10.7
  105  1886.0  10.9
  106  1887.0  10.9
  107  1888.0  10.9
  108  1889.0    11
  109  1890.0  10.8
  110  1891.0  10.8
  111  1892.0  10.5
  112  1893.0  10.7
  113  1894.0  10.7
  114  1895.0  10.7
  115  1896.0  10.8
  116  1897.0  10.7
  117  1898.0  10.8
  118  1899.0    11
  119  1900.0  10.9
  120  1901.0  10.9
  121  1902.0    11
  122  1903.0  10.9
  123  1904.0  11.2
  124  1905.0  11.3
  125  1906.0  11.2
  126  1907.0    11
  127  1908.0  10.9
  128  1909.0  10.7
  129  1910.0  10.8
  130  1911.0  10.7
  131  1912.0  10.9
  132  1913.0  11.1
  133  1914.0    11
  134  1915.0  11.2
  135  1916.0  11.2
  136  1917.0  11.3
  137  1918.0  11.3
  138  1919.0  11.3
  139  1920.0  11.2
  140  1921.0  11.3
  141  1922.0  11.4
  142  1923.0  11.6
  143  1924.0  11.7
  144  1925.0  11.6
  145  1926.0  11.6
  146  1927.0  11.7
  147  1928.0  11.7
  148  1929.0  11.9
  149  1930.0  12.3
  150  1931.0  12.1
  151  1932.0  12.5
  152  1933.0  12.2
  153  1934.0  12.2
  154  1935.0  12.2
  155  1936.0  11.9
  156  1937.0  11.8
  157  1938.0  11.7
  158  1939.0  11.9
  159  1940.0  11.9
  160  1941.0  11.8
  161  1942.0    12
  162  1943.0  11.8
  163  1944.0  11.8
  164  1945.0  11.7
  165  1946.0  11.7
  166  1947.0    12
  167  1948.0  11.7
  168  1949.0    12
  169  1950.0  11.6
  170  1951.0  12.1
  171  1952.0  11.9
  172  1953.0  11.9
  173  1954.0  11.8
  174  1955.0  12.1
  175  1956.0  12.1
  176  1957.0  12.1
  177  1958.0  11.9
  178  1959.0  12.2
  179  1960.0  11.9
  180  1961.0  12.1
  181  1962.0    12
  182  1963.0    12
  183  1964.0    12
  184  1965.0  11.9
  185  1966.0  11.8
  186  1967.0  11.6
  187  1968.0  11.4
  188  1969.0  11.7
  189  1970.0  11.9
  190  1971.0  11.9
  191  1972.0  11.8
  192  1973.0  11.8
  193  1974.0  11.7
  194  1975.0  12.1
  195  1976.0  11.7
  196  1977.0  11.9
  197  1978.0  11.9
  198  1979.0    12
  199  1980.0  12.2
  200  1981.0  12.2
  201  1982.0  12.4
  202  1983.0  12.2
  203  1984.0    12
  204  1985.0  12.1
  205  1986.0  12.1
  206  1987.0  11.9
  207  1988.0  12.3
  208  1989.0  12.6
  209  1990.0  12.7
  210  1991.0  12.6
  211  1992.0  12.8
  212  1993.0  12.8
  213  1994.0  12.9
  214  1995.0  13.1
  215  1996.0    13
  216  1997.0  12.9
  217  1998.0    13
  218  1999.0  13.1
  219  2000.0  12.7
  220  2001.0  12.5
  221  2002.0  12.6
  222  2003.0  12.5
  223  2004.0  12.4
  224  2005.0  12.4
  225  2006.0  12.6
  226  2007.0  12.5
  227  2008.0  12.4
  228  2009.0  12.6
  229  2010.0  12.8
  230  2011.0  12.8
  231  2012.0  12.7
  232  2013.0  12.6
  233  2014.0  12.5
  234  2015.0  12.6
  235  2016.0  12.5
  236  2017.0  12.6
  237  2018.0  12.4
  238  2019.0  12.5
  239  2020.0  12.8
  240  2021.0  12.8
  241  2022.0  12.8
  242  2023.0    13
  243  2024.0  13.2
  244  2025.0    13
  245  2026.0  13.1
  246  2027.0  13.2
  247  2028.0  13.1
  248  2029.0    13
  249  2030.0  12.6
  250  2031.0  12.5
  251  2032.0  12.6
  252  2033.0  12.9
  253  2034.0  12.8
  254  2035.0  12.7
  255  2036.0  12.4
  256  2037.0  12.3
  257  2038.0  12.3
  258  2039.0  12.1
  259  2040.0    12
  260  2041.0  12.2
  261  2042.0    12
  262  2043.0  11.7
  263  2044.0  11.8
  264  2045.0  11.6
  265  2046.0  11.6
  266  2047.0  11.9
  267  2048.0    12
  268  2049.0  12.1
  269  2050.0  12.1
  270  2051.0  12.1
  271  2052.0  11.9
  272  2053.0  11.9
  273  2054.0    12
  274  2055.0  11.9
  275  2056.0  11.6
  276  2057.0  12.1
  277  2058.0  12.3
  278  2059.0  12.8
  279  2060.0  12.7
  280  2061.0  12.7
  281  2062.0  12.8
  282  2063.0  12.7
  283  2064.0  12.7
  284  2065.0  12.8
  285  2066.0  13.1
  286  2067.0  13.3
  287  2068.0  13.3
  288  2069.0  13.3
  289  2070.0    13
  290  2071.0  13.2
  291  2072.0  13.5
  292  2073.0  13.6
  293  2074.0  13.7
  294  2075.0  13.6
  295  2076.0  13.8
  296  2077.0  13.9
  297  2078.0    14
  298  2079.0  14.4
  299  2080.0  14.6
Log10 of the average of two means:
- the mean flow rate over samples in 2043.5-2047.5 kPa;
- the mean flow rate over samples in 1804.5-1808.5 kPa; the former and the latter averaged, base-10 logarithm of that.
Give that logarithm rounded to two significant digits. 0.93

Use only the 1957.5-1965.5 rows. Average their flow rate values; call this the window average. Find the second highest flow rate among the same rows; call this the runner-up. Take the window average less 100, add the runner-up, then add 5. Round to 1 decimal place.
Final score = -70.9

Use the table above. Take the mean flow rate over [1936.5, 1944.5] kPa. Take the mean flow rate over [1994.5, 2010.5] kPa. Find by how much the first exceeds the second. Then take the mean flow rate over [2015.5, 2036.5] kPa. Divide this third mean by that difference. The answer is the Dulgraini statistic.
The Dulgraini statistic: -15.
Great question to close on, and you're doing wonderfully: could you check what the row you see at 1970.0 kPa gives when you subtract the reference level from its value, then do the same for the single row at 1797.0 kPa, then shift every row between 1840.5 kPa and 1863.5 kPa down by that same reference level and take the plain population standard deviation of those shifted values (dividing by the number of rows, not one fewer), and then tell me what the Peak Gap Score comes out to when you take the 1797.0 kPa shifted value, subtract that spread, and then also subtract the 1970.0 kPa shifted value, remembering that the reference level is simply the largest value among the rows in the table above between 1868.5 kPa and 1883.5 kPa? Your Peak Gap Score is -5.6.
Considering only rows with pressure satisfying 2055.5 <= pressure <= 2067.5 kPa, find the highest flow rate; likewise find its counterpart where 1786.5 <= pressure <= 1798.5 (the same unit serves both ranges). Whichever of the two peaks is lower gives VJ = 9.5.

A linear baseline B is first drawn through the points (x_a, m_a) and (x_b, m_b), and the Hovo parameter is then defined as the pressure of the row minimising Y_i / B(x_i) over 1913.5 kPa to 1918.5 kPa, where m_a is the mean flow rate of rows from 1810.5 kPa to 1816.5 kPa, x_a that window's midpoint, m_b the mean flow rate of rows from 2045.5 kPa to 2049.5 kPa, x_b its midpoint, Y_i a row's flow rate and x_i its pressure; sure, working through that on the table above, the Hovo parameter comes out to 1914.0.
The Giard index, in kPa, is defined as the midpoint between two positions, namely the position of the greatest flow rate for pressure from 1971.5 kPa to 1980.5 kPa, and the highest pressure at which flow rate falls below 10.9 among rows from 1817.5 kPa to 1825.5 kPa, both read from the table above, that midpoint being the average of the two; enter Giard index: 1902.5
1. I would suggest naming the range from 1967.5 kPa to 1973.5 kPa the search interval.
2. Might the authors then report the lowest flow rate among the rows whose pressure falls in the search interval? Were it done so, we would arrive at 11.4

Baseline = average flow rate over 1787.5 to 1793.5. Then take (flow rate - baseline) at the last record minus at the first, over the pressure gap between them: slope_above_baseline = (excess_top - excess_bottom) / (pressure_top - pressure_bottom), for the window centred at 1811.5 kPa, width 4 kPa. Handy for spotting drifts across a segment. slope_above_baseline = 0.32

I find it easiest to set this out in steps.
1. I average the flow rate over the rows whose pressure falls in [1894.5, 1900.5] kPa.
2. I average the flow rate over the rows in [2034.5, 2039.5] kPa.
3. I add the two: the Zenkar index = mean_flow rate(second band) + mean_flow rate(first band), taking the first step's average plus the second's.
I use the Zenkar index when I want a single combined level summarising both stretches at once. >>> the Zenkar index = 23.2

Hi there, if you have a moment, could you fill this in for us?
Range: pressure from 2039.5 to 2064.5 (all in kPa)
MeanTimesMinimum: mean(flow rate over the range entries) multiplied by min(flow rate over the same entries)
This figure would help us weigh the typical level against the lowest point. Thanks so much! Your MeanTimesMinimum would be 141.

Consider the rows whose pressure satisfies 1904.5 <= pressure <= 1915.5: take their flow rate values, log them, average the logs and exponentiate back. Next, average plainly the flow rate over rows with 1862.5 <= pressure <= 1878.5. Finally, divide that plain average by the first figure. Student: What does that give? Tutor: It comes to 0.96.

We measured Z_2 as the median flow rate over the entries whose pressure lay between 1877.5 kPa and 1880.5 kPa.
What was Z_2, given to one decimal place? 10.8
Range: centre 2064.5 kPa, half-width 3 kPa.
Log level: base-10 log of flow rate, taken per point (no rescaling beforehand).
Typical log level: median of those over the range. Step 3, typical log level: 1.107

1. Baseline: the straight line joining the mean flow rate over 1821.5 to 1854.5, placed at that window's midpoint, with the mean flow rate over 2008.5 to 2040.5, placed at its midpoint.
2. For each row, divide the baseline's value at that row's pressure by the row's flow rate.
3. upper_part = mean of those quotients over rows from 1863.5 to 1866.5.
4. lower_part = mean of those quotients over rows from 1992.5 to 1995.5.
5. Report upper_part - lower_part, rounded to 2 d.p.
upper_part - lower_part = 0.11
